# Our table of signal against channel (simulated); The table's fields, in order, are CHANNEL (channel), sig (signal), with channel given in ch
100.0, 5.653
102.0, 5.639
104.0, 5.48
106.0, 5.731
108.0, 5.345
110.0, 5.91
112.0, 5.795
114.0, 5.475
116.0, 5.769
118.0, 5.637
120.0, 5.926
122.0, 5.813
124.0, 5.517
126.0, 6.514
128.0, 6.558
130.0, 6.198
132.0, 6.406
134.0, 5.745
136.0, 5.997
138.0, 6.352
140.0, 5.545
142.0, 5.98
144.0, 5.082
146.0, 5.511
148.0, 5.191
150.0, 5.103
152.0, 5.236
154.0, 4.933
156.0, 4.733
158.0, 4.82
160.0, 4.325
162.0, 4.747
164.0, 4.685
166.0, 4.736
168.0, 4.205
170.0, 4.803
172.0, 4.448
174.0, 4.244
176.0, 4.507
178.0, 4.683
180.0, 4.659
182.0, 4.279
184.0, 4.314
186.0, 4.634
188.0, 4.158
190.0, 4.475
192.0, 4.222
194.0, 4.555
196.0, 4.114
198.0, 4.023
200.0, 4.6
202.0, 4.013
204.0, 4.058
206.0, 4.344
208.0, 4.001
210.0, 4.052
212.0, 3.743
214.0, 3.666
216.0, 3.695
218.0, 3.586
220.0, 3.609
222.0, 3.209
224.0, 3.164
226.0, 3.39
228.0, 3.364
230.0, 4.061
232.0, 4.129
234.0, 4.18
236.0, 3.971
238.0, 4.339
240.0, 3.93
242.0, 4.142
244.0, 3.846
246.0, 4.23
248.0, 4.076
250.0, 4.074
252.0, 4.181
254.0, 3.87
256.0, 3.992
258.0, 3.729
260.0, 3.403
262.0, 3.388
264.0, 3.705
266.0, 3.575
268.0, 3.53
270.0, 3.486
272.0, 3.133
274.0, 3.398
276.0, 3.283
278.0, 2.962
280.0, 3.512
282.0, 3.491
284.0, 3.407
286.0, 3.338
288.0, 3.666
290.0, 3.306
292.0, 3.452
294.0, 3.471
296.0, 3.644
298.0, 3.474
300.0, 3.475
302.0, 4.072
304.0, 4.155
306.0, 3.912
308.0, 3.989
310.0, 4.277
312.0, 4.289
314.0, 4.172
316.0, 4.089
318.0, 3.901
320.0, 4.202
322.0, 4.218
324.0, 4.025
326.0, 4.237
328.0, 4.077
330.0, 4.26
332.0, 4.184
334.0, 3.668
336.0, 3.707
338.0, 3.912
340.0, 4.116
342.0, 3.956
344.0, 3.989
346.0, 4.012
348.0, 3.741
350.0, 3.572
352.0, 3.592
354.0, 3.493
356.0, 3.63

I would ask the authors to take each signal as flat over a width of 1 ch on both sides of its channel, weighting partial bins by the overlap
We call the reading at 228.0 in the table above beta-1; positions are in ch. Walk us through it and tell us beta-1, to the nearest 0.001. 3.364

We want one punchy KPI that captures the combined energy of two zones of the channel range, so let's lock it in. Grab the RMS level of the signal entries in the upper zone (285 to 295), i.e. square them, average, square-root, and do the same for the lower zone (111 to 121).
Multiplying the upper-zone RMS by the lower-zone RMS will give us 19.7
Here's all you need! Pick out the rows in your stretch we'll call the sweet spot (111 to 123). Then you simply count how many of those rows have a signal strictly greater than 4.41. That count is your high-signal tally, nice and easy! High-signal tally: 6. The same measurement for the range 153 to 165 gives 5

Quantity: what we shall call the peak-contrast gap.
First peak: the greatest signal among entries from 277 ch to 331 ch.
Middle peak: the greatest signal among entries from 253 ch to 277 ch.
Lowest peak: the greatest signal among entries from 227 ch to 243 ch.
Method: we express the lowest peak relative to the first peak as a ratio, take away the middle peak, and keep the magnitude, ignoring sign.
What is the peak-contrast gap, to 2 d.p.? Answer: 2.98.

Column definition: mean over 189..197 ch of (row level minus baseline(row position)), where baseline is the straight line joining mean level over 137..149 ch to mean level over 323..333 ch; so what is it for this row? -0.88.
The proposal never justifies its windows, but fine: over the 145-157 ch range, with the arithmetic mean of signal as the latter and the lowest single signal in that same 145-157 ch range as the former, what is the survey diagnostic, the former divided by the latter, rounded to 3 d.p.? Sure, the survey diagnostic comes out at 0.925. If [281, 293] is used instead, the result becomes 0.960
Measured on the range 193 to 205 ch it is 0.949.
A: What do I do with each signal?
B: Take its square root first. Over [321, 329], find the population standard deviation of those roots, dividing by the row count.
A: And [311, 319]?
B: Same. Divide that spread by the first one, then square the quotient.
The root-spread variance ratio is 2.5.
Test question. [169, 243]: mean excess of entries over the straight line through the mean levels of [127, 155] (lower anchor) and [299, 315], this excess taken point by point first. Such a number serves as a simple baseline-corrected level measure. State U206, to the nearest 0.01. -0.96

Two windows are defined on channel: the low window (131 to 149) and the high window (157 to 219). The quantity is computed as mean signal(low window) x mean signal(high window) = 24.8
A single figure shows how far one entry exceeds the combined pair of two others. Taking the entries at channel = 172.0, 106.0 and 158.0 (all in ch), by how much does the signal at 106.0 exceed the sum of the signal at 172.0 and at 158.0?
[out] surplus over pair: -3.5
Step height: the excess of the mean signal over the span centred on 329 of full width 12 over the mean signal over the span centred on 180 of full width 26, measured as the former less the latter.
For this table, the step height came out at -0.36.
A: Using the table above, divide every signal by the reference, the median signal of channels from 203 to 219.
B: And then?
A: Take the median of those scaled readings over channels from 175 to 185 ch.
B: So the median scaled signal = 1.16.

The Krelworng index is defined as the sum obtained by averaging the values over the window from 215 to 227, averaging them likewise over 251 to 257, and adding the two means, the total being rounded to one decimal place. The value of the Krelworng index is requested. 7.5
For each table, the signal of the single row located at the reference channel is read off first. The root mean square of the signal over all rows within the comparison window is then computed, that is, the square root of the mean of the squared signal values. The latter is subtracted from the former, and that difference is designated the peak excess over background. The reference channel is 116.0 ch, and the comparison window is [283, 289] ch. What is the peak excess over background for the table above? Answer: 2.3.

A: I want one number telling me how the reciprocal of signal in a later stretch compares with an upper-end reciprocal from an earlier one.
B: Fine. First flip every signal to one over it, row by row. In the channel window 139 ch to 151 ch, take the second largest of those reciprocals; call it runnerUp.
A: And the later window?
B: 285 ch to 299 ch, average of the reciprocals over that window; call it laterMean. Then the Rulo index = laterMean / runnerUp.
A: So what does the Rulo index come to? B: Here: 1.47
